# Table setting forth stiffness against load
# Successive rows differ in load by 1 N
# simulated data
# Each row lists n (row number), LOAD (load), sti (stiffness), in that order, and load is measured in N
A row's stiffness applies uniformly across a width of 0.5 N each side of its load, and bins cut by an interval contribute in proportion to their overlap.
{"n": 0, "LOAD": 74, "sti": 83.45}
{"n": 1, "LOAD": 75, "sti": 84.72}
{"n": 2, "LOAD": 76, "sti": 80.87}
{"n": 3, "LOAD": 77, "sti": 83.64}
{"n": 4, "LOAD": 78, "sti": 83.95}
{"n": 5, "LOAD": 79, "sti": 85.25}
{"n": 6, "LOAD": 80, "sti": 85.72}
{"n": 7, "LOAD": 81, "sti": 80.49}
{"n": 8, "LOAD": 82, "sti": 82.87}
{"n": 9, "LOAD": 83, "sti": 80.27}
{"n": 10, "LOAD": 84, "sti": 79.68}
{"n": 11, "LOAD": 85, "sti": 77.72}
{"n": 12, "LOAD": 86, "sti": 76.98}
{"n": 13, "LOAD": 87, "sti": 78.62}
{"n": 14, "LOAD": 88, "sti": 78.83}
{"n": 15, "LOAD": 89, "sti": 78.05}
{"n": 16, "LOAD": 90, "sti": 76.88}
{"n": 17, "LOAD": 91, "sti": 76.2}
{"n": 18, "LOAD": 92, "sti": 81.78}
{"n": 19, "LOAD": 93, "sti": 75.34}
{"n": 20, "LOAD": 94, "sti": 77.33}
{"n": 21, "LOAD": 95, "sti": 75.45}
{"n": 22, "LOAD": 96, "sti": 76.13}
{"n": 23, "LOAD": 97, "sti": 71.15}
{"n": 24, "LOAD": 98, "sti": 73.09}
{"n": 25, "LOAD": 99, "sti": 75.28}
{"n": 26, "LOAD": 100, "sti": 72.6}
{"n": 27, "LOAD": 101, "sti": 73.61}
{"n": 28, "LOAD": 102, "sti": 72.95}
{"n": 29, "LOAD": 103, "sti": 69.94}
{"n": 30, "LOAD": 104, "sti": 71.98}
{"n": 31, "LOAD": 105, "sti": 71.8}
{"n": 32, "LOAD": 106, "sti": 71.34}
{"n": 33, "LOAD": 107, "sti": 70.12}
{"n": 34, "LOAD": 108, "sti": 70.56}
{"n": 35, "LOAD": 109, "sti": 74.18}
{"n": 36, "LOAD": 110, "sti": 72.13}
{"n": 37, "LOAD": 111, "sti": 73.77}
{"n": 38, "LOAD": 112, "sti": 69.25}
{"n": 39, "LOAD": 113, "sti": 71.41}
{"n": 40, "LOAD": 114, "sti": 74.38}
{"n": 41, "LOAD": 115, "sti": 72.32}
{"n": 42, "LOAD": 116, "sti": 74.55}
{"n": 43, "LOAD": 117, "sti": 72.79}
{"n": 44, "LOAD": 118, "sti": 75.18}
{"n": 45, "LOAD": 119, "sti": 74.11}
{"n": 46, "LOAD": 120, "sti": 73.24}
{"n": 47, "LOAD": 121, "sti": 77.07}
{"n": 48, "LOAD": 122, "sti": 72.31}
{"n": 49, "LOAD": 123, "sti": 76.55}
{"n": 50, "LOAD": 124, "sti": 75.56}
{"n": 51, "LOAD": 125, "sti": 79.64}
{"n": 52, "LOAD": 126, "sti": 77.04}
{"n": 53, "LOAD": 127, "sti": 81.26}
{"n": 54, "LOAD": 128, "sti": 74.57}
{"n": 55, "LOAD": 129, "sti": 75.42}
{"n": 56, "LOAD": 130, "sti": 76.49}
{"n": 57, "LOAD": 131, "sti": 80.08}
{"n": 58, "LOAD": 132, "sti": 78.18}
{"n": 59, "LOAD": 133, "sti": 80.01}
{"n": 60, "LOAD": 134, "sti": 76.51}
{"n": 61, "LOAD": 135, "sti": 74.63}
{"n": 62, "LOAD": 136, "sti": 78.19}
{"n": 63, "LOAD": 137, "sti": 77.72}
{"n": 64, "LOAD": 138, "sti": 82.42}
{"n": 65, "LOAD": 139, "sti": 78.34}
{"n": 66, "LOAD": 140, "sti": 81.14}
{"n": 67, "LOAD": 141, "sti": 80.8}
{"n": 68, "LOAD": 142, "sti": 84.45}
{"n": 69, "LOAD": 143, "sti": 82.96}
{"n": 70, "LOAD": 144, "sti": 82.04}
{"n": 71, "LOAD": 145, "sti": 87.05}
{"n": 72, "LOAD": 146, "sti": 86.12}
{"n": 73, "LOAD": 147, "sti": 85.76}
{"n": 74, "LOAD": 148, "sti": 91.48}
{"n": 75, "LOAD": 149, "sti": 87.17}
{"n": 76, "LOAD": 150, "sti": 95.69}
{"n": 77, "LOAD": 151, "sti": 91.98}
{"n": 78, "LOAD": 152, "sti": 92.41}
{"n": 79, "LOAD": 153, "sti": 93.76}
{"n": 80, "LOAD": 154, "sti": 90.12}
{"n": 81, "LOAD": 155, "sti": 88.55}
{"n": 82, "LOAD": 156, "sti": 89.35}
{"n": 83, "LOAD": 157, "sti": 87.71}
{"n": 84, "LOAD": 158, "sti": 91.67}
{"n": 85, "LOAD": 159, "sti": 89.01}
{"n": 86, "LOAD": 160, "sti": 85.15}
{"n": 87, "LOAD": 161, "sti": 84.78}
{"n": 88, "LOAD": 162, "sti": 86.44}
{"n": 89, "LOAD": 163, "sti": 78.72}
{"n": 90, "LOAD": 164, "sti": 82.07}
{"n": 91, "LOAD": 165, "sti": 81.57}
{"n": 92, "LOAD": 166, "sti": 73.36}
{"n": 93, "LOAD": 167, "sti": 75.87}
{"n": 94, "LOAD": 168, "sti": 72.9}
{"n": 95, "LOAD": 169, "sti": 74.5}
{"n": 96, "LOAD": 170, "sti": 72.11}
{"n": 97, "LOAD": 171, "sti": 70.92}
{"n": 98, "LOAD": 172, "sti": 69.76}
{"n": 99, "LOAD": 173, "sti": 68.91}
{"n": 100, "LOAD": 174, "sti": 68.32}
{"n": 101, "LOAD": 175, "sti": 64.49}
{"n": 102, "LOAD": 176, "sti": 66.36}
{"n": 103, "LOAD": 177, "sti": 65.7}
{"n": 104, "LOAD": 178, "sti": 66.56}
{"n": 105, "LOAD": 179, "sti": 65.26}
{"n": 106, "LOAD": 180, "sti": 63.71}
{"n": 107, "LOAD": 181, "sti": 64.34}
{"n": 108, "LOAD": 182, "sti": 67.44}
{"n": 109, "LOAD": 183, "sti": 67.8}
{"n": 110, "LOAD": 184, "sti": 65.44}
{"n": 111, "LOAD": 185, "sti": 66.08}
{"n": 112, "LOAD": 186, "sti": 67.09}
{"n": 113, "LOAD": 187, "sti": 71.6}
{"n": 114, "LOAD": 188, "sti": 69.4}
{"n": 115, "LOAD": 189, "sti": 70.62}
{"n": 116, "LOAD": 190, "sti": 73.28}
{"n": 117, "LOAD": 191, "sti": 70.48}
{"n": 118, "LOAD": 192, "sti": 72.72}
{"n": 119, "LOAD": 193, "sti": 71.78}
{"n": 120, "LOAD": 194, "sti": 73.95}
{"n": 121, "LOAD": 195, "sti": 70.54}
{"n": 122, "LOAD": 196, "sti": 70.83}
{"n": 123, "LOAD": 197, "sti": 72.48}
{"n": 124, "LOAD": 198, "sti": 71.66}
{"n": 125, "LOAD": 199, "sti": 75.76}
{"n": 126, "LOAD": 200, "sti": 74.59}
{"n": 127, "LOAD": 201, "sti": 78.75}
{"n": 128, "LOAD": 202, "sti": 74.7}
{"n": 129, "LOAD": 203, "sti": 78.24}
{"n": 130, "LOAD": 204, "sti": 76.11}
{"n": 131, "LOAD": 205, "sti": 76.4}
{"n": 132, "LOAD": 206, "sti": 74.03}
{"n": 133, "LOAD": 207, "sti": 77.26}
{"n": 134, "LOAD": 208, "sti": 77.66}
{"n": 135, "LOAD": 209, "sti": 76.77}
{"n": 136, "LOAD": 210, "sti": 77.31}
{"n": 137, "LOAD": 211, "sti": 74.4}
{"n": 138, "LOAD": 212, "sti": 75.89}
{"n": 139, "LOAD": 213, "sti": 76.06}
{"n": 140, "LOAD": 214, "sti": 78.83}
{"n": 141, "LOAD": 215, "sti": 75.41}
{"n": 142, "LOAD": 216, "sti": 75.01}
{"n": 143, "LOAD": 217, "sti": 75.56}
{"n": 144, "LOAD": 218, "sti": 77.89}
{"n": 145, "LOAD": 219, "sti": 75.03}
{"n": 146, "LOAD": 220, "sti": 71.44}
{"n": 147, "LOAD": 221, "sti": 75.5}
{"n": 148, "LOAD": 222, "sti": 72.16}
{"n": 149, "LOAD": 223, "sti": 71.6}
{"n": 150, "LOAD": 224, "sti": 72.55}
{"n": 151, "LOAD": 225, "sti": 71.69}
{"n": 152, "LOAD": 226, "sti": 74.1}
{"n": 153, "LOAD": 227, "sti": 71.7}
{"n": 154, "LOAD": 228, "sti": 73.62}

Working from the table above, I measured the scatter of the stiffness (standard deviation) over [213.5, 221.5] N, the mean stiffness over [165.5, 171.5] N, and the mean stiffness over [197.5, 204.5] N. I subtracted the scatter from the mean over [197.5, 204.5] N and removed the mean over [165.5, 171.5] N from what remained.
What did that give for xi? 0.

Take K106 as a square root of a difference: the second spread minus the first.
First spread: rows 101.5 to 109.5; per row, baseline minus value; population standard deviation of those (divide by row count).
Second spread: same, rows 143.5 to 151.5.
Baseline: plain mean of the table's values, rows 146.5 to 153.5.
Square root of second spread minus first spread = 1.6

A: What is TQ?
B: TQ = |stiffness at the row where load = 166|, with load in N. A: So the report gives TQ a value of 73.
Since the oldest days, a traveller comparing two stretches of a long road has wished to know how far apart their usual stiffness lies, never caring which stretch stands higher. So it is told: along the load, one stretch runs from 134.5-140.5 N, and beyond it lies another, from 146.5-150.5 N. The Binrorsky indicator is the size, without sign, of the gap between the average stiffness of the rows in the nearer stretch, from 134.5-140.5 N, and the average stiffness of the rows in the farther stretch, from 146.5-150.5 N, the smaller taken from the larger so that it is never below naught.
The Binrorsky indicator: 11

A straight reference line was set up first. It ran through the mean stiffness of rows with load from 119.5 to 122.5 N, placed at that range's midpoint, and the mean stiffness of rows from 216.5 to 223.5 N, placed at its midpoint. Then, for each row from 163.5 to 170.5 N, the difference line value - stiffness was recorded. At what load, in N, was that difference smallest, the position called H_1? 164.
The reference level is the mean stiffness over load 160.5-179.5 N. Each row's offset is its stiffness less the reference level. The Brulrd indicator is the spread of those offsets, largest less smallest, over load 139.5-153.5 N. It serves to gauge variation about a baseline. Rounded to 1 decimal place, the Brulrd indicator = 14.9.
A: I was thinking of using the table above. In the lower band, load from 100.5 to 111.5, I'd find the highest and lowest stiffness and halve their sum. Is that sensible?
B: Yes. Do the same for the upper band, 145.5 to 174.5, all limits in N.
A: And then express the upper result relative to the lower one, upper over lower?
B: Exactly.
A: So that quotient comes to 1.14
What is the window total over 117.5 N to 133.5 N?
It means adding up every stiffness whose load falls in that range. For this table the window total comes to 1227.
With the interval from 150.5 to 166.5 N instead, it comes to 1387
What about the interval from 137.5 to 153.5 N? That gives 1384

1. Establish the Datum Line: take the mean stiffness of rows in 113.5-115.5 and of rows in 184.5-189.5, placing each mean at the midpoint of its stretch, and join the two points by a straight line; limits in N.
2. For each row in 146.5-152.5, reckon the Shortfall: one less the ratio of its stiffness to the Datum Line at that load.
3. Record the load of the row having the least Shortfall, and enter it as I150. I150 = 150 N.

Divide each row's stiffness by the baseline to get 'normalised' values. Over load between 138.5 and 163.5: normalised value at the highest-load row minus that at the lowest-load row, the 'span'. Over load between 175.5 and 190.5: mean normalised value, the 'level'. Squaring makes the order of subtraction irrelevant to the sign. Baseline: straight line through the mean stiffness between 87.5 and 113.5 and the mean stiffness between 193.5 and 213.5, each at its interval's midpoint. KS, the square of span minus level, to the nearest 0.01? 0.81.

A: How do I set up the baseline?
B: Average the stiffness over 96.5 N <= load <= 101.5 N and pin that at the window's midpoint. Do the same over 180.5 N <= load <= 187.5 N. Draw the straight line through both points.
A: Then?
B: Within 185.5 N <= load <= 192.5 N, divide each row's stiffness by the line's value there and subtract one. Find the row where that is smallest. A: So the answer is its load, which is 186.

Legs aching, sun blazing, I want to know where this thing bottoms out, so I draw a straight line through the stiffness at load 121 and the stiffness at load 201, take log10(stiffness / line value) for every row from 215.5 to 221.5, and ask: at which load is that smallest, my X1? 220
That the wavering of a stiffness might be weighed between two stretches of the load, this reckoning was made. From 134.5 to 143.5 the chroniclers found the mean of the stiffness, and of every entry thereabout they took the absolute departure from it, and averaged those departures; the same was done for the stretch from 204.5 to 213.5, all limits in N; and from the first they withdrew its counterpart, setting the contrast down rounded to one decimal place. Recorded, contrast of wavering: 1.6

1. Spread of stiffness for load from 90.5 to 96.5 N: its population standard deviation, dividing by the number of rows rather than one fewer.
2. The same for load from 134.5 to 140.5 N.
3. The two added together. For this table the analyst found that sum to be 4.7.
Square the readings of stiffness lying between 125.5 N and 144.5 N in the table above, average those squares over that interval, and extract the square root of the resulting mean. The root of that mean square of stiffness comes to 79.1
